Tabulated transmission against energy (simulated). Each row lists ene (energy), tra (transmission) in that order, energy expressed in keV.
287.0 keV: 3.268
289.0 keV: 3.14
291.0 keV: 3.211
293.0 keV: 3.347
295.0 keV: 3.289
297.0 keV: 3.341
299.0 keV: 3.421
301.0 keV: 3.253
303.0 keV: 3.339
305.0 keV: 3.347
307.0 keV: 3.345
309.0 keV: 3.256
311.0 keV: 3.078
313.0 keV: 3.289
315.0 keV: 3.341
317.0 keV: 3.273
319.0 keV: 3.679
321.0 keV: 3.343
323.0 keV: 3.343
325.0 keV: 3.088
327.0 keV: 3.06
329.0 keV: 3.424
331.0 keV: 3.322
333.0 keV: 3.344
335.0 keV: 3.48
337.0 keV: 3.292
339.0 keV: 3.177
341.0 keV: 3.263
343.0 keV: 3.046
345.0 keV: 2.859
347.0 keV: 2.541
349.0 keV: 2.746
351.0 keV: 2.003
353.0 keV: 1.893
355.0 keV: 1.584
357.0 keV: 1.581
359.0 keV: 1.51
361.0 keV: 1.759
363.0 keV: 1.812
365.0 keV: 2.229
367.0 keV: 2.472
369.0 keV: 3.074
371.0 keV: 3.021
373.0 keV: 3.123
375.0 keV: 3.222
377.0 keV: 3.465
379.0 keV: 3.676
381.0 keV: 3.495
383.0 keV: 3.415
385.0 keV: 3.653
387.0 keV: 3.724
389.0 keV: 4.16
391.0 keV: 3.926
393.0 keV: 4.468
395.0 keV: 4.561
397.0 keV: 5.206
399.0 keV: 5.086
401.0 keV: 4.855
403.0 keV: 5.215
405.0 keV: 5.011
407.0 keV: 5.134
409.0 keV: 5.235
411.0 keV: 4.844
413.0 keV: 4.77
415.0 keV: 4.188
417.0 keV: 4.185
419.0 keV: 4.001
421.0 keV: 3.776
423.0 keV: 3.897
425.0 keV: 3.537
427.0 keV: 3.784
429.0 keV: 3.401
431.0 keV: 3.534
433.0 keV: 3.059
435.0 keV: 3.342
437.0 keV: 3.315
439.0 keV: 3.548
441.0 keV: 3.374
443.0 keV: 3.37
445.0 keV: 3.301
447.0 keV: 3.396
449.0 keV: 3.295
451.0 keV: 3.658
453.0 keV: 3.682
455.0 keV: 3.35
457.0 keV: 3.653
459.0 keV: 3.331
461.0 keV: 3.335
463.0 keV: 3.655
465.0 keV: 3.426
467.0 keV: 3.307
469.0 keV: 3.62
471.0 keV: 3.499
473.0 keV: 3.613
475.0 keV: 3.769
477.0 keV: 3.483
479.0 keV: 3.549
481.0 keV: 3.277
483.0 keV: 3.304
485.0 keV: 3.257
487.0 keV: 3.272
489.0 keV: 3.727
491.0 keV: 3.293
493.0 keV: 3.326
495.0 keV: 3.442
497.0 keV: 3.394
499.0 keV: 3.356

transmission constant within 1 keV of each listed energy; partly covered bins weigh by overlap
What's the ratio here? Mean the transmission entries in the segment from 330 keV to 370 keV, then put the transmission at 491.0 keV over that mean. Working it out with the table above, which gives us 1.29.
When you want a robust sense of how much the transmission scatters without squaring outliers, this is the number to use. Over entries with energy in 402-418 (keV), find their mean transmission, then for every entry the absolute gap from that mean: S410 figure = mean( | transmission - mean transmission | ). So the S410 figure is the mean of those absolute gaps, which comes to 0.33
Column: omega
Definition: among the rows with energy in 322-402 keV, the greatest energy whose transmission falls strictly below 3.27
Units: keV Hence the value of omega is 375.0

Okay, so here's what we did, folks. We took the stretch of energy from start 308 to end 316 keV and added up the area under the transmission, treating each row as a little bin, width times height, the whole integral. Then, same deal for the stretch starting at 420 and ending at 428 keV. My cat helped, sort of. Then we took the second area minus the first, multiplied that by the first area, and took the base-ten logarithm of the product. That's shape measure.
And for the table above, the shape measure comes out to 2.0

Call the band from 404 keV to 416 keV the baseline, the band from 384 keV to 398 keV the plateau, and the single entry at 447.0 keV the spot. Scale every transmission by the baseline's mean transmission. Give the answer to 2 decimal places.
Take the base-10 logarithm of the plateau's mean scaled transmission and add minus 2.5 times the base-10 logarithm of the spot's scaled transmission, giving 0.33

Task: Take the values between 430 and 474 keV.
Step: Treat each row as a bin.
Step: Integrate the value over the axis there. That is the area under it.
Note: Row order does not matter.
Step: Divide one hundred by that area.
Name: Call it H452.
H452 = 0.7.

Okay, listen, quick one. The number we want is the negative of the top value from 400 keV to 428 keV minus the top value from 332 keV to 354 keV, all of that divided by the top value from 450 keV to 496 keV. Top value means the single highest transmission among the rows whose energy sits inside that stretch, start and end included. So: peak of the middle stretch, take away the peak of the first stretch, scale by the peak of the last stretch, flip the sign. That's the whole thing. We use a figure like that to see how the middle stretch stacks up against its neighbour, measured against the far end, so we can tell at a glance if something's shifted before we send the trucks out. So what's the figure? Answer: -0.47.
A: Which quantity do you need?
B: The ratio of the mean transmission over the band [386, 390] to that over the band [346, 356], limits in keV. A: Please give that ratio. 1.8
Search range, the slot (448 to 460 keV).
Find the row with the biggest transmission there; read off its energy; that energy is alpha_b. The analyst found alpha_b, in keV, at 453.0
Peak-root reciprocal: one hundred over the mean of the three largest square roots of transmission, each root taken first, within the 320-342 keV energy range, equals 54.1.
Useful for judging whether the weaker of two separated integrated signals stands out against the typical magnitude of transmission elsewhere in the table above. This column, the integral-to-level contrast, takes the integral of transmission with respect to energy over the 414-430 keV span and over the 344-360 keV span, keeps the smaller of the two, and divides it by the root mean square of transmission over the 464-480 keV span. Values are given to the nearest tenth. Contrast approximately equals 9.5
